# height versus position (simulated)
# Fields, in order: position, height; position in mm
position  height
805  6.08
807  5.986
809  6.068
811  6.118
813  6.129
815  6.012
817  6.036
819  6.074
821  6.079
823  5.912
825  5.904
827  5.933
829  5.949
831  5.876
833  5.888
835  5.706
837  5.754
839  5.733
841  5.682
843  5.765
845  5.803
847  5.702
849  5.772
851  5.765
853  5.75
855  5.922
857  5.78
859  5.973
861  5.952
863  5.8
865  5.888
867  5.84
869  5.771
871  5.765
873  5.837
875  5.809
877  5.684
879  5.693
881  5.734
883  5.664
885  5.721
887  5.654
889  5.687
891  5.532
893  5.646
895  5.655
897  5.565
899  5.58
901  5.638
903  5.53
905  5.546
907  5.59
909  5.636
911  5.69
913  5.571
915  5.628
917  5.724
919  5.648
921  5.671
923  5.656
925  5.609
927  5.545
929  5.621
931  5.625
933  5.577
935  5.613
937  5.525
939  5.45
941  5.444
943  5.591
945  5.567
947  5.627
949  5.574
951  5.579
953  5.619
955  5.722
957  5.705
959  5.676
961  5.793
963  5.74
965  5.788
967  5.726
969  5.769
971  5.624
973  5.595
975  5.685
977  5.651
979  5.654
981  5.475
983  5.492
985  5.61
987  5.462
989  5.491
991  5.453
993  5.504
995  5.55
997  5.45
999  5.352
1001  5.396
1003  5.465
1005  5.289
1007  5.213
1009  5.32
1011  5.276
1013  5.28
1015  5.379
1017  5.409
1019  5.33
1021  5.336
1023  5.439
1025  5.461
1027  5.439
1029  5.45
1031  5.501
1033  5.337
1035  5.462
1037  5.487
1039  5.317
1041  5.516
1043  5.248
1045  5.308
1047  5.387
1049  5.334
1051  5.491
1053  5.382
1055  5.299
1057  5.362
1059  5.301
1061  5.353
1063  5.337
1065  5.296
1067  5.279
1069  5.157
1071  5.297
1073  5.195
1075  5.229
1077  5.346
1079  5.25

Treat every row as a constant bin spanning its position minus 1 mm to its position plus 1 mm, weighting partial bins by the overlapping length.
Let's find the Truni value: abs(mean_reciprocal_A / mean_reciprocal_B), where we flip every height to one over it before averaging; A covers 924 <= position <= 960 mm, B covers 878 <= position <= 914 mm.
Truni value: 1.01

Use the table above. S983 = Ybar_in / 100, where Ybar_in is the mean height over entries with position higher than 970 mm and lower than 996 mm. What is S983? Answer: 0.0556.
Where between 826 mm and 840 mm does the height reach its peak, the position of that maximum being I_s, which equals 829 mm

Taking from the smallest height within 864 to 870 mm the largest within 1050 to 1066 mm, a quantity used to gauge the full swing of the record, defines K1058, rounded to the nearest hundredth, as 0.28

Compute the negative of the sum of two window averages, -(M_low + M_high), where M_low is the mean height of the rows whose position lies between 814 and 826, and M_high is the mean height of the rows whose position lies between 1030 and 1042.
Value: -11.44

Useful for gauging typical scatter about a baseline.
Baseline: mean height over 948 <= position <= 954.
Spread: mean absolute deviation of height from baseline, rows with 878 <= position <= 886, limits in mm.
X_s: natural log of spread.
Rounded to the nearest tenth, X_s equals -2.2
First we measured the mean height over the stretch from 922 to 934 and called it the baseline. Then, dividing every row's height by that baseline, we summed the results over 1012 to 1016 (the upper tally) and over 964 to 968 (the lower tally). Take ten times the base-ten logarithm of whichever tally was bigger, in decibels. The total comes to 3.1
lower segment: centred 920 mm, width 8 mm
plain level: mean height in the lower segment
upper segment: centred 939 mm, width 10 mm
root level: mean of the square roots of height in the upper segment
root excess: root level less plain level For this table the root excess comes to -3.32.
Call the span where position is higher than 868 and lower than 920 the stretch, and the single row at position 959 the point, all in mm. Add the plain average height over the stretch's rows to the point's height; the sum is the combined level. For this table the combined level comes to 11.3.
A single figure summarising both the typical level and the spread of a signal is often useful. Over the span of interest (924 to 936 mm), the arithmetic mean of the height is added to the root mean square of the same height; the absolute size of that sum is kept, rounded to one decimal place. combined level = 11.2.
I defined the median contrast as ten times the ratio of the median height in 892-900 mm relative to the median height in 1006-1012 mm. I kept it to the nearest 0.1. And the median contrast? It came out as 10.6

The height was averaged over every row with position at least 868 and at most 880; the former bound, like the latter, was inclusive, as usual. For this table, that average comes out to 5.76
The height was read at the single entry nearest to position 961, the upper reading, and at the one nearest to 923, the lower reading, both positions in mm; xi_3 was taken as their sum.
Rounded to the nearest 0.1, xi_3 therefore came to 11.4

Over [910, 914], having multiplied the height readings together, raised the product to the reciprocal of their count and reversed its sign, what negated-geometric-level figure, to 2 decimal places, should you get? -5.63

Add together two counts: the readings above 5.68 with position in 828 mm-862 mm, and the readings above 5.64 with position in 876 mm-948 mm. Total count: 31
